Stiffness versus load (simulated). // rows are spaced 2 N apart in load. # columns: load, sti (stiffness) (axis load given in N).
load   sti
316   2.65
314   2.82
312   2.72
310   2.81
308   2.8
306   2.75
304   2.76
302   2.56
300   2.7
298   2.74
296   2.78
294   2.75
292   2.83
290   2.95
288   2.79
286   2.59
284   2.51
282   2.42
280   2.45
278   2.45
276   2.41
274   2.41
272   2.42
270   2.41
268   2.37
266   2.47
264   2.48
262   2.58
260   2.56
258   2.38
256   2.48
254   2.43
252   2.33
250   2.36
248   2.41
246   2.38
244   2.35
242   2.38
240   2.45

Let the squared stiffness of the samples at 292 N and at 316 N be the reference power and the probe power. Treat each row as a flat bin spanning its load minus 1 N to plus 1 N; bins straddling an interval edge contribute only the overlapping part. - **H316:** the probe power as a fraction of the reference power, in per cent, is 88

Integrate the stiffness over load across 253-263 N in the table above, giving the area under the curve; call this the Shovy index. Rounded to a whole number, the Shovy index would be 25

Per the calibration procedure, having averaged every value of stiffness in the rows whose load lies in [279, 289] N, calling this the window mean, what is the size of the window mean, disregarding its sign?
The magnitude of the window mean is 2.55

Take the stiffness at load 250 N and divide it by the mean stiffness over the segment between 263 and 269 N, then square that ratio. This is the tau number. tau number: 0.94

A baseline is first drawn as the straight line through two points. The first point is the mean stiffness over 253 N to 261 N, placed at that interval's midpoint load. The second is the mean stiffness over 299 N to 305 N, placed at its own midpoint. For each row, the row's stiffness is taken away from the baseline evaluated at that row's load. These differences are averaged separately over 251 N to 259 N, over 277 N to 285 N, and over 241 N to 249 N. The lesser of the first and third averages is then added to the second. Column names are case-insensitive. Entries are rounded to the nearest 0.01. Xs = 0.14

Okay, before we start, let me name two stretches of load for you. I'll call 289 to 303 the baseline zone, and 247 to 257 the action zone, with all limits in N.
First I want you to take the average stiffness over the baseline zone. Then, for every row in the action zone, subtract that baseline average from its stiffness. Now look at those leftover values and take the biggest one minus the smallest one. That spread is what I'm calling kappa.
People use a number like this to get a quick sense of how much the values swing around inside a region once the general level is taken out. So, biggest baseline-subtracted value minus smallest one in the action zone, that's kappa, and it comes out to 0.15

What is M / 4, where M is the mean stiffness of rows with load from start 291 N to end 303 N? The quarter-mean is 0.68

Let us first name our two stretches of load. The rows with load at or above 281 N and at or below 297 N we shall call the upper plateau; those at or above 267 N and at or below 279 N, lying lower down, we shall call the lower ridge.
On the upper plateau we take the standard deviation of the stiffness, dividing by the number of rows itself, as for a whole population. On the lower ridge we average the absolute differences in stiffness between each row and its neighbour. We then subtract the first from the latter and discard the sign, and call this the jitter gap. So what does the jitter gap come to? 0.15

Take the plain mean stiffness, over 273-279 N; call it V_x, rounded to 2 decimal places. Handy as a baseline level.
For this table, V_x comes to 2.42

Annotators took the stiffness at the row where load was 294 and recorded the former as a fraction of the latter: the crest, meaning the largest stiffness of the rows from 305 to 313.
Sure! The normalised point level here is 0.98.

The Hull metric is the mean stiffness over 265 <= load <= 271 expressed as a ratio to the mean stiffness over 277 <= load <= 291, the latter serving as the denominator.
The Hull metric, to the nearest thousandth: 0.932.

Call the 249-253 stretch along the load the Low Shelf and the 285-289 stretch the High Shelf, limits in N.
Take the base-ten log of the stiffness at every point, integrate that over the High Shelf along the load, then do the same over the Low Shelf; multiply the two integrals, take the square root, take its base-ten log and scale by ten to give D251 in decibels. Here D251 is 2.0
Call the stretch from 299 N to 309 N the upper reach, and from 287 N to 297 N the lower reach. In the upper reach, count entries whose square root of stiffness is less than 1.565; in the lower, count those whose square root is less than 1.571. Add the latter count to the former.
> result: 0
